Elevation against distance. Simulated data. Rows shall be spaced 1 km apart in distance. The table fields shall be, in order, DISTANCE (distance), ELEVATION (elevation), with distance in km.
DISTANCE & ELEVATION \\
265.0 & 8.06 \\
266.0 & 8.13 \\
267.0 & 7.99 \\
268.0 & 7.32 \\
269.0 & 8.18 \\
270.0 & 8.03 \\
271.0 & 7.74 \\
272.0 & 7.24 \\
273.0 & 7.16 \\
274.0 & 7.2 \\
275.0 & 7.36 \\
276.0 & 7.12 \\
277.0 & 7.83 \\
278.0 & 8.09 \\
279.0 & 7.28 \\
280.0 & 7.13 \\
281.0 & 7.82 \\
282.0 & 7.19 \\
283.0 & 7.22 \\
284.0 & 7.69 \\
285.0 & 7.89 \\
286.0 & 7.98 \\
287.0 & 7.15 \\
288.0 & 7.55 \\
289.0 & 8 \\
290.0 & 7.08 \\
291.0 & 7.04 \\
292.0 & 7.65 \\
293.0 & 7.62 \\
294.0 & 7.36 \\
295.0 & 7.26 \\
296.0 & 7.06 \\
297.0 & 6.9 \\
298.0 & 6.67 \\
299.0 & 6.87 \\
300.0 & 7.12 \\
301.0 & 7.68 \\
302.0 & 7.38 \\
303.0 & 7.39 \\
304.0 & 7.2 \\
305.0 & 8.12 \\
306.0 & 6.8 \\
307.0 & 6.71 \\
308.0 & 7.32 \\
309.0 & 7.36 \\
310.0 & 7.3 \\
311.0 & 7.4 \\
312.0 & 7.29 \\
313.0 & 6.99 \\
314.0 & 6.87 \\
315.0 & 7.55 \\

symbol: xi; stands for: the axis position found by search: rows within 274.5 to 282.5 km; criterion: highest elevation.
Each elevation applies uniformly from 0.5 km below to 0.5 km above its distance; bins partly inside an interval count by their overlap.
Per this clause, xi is 278.0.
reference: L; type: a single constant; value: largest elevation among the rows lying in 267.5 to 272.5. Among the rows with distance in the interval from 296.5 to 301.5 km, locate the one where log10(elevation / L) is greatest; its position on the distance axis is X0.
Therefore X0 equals 301.0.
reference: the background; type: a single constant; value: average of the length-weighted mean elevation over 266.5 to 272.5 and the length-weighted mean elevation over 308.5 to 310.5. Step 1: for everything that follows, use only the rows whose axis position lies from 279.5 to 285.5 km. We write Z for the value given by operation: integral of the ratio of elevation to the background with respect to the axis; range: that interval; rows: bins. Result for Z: 6.0 km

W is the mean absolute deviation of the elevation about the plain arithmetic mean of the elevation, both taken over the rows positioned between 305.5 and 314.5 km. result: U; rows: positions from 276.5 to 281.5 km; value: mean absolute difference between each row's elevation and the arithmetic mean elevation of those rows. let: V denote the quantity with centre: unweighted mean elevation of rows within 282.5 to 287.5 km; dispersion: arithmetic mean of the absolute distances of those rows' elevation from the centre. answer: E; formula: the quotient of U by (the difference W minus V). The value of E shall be -4.4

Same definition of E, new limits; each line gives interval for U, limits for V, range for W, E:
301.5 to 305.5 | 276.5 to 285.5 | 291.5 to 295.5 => -1.8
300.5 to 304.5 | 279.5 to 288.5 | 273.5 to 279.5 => 7.9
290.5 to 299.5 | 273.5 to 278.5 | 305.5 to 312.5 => -2.4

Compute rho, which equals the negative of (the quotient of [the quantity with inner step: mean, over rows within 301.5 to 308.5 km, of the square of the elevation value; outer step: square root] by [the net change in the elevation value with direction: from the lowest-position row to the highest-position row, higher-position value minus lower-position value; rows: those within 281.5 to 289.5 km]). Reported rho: -9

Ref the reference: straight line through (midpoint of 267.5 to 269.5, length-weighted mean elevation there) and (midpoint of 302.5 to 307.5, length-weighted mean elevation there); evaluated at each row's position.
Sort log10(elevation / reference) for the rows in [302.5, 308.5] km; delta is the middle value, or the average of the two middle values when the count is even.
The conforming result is 0.002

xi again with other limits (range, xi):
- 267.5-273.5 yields 269.0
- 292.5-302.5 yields 301.0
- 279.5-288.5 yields 286.0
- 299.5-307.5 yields 305.0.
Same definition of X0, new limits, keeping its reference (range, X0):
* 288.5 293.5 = 289.0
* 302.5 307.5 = 305.0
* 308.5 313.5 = 311.0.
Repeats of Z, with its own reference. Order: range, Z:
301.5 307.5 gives 5.8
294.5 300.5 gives 5.6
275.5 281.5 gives 6.0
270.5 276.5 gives 5.8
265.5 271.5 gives 6.3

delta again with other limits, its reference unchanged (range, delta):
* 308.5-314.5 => 0.008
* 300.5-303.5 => 0.007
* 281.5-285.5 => -0.005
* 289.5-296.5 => -0.007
